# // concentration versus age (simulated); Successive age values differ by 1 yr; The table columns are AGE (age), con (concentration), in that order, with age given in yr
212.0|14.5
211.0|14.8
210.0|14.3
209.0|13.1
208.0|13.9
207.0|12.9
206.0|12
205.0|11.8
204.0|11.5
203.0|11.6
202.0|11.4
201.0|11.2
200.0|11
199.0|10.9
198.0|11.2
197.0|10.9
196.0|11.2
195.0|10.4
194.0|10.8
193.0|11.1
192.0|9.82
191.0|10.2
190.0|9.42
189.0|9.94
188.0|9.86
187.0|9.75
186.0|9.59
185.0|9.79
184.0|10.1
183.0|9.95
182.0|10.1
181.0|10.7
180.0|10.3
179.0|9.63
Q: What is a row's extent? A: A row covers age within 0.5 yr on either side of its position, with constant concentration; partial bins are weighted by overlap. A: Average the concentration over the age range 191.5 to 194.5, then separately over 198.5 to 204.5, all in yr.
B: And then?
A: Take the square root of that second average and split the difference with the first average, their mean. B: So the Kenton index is 6.96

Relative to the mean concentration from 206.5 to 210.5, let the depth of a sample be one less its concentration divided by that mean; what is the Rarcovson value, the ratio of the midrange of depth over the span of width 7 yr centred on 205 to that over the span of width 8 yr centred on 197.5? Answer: 0.33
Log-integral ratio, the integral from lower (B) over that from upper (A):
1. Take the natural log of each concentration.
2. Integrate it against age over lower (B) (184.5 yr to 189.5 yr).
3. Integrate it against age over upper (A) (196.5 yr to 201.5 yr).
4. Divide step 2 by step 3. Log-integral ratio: 0.950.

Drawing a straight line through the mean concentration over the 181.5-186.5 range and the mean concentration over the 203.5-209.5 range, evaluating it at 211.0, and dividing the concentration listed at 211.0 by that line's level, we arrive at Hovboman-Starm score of 1.13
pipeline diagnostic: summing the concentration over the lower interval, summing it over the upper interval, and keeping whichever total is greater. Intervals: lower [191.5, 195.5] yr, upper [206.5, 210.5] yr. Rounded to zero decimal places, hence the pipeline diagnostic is 54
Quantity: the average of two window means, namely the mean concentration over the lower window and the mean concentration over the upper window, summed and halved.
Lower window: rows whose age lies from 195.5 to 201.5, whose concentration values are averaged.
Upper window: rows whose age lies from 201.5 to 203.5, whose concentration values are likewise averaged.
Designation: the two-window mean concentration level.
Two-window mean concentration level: 11.3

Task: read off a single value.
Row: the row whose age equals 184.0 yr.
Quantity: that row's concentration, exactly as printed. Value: 10.1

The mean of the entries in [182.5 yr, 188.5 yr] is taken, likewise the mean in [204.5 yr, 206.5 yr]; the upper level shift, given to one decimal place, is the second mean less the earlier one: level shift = 2.1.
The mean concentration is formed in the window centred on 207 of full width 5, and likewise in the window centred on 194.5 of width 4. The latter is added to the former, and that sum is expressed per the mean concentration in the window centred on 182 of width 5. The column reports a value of 2.31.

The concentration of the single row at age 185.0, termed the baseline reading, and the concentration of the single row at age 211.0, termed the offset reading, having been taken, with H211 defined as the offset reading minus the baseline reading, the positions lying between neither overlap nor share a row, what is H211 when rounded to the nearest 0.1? 5.0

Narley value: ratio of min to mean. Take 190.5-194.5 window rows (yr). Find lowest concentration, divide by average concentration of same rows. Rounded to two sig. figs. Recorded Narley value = 0.94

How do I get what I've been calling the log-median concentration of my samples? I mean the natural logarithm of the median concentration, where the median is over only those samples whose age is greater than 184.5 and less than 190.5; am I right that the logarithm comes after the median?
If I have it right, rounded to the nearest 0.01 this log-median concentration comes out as 2.28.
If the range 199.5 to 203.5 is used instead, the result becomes 2.42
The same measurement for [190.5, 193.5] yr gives 2.32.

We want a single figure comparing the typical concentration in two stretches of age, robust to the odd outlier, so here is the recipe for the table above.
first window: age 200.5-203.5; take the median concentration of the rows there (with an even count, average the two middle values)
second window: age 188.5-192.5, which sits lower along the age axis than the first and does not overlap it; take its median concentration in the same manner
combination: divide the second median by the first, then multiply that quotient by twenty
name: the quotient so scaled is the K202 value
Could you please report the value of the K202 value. 17.3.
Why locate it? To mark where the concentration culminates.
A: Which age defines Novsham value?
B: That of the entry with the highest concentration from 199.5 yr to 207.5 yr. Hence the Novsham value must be 207.0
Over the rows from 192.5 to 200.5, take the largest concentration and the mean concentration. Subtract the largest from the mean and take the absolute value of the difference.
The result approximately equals 0.26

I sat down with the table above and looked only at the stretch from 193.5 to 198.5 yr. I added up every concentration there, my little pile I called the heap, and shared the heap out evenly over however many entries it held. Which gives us 10.9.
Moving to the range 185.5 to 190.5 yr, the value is 9.7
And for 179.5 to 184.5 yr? 10.2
